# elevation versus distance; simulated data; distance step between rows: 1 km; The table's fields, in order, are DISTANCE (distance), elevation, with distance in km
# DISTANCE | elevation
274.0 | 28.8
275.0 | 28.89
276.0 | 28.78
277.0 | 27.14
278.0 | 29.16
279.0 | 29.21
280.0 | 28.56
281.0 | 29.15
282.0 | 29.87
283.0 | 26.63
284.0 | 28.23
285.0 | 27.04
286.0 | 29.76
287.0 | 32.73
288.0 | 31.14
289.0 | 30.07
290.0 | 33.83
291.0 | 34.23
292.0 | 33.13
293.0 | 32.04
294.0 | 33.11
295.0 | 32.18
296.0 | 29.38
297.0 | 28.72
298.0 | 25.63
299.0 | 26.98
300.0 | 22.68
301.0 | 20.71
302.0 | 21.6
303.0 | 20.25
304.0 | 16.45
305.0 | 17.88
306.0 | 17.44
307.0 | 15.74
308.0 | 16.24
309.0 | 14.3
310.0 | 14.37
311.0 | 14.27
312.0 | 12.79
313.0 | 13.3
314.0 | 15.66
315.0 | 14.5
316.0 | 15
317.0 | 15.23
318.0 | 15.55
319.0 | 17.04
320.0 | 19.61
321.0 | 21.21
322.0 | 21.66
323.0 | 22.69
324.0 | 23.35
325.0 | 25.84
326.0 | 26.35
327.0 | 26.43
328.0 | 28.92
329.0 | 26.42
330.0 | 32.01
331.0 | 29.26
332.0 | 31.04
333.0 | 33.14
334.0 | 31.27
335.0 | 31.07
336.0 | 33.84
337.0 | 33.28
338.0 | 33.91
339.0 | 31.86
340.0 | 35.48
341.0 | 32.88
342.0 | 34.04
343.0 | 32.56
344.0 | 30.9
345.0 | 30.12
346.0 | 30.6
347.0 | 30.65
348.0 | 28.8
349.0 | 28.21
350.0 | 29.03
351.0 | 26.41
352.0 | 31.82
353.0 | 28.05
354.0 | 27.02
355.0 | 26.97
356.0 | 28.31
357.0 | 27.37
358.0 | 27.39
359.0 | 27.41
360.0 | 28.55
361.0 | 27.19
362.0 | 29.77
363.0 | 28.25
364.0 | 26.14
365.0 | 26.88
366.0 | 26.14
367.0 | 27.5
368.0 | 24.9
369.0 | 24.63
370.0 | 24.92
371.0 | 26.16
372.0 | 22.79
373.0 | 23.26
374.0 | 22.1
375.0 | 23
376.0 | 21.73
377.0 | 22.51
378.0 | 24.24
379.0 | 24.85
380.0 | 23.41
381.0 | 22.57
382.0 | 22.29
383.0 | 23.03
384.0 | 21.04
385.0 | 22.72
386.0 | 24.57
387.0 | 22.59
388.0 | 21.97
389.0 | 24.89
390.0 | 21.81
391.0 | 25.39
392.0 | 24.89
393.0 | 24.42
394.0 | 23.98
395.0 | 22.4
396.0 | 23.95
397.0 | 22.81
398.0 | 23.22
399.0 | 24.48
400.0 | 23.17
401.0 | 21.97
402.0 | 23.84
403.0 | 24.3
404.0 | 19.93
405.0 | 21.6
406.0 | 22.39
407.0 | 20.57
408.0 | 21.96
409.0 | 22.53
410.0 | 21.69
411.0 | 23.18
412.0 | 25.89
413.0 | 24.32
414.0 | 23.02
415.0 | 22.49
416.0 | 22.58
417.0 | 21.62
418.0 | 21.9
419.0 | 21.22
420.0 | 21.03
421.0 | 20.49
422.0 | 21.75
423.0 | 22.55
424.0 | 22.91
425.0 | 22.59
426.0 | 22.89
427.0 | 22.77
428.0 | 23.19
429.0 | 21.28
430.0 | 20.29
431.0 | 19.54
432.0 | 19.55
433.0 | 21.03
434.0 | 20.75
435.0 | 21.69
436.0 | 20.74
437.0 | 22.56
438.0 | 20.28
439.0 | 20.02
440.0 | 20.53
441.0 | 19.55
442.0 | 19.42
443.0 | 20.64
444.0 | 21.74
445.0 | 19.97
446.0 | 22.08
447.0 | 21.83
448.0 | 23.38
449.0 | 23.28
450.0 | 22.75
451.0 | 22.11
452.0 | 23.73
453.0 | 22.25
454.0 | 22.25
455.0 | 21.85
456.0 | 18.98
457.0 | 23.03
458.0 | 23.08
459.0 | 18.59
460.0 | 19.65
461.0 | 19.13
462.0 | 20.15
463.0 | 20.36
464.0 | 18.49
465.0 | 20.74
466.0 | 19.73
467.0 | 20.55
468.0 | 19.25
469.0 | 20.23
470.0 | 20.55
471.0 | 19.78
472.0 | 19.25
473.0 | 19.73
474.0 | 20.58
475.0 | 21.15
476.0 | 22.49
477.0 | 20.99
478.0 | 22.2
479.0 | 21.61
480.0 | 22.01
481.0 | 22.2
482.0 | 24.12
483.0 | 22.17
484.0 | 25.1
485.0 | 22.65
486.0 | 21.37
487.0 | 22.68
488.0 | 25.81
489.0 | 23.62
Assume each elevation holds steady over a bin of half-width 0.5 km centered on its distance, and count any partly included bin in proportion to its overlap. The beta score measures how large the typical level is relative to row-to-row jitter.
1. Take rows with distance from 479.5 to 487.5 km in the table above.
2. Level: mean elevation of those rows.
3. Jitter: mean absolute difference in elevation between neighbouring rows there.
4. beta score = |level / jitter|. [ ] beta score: 13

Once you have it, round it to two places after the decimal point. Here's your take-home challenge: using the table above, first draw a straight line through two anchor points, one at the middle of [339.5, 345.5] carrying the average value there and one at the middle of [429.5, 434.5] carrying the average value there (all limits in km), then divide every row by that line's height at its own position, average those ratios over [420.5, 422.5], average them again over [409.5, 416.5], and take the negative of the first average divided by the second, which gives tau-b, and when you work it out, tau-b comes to -0.96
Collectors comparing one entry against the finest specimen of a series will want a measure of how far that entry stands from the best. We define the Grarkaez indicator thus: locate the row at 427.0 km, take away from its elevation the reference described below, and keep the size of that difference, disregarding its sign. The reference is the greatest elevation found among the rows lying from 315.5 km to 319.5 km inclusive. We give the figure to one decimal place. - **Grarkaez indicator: 5.7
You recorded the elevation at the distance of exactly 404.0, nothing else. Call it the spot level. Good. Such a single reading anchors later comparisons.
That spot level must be 19.93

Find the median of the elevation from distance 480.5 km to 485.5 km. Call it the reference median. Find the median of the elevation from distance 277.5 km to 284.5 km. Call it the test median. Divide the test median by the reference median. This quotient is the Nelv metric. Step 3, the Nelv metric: 1.29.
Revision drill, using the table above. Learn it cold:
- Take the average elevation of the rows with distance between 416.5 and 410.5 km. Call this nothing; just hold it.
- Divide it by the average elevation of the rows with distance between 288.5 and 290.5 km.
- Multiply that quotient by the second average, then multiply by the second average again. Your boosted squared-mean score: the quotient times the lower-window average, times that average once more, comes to 753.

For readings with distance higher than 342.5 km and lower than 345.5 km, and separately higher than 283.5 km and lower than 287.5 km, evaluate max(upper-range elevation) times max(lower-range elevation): 1066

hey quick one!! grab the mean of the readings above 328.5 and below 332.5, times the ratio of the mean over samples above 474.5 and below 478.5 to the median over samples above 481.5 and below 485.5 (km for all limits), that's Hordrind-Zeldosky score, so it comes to 28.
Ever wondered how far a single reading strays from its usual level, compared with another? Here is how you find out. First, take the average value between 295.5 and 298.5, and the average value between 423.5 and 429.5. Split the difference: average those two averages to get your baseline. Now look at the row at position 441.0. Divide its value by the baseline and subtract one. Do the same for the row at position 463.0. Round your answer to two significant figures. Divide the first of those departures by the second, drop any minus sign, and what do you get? 1.2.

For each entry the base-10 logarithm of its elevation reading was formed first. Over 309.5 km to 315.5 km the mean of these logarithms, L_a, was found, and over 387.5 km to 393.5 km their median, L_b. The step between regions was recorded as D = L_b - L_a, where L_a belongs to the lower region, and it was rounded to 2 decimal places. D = 0.24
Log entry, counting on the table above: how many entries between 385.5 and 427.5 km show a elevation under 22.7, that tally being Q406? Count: 22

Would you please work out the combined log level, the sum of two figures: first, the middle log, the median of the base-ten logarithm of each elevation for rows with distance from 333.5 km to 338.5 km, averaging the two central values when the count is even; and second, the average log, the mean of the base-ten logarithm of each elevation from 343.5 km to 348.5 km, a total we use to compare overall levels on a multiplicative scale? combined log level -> 3.00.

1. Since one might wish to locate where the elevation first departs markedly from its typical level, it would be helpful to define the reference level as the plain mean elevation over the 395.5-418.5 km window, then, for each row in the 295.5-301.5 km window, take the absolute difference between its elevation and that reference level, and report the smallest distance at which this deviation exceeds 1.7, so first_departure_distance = 296.0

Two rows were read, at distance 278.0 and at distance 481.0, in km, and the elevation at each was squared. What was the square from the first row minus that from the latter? 357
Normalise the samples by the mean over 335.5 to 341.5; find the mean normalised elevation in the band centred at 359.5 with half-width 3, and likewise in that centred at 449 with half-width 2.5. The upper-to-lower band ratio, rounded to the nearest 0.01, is 0.81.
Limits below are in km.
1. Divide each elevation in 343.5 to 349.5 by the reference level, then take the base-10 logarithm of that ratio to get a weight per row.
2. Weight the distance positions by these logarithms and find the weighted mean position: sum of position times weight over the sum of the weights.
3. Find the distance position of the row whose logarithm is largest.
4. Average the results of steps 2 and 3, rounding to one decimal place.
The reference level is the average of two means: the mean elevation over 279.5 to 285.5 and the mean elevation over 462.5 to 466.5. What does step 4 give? 345.1 km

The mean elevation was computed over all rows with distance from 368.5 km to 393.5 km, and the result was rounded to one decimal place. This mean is 23.4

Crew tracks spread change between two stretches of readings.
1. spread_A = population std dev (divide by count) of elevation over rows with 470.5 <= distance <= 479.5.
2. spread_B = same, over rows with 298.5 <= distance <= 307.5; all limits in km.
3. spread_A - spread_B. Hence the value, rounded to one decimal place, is -2.3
